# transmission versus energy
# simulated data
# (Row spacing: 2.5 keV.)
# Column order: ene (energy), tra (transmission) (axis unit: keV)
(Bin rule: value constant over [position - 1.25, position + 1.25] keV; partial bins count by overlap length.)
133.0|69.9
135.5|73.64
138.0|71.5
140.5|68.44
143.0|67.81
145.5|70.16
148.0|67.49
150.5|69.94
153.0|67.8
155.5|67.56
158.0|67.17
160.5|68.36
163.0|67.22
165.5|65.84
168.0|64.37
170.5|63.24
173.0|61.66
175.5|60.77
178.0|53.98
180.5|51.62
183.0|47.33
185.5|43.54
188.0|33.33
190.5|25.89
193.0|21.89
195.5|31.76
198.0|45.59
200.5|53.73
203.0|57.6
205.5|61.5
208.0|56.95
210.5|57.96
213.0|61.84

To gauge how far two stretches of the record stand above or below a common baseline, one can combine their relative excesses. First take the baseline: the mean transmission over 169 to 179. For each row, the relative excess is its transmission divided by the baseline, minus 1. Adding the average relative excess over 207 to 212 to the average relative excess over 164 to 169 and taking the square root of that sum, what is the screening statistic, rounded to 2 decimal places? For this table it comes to 0.21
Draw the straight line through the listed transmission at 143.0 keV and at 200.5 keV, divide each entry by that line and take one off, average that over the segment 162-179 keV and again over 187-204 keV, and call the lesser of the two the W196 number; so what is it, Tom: -0.3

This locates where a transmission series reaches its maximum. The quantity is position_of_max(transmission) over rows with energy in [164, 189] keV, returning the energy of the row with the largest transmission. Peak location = 165.5 keV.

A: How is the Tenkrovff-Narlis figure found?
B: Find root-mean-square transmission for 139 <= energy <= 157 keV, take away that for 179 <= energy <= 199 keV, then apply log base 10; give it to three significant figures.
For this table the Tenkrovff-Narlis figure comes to 1.47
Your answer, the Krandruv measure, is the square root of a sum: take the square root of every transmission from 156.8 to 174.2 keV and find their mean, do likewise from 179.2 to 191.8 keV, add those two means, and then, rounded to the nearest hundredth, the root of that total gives 3.79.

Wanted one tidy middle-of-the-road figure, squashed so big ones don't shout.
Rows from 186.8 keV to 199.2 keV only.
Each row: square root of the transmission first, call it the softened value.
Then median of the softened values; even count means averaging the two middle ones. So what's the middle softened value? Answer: 5.6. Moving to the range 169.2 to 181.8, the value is 7.8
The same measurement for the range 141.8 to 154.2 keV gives 8.2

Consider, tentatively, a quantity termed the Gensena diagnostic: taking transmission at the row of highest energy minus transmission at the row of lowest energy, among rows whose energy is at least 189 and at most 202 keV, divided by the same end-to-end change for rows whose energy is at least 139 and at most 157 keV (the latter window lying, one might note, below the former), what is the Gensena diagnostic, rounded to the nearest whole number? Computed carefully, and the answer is -32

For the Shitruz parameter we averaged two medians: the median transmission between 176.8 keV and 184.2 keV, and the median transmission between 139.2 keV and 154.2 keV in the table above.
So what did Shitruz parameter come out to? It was 60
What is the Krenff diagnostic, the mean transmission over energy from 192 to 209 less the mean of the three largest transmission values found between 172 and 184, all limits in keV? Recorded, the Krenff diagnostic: -12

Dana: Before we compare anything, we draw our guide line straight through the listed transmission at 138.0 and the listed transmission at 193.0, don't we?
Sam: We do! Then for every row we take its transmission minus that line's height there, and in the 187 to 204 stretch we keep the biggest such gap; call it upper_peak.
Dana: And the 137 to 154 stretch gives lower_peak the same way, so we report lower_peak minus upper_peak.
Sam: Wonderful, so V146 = -35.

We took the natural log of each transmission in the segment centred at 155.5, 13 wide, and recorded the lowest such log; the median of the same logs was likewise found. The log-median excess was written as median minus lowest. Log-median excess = 0.009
